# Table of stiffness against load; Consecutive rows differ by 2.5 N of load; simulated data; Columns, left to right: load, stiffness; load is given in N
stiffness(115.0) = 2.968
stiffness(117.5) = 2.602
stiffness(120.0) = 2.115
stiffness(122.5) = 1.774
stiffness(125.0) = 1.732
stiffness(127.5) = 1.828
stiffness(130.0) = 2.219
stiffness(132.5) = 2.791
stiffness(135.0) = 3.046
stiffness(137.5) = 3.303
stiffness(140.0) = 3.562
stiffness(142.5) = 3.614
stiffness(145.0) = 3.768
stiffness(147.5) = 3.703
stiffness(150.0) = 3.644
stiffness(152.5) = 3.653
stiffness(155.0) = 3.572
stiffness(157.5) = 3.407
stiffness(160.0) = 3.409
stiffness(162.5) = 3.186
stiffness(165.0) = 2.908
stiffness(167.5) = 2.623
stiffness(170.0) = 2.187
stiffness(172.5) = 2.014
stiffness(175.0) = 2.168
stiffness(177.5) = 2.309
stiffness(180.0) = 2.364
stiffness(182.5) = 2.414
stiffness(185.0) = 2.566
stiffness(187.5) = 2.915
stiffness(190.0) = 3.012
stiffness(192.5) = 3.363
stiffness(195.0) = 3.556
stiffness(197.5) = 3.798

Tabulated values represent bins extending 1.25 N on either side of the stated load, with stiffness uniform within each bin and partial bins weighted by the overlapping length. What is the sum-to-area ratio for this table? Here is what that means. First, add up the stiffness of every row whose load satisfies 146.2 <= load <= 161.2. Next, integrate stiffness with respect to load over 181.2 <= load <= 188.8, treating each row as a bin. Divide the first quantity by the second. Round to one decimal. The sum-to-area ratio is 1.1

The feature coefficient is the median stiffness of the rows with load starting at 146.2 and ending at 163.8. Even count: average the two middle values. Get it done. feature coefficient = 3.6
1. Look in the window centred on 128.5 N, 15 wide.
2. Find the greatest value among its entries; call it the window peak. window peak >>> 3.046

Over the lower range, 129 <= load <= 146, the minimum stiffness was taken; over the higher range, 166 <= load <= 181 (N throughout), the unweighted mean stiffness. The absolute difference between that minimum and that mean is 0.1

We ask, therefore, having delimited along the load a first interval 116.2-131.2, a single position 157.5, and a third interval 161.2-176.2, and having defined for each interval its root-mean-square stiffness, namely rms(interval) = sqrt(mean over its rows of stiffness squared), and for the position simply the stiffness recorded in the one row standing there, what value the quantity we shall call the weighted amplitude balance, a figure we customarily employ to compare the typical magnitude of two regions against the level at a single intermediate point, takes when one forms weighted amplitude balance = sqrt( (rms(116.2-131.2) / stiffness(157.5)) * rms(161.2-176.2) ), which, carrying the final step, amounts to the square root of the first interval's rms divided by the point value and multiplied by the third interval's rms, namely 1.2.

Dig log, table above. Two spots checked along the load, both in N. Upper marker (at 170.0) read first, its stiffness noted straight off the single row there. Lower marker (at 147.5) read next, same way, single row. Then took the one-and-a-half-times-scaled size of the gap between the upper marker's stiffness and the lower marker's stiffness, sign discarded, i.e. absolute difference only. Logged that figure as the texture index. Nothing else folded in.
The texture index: 2.3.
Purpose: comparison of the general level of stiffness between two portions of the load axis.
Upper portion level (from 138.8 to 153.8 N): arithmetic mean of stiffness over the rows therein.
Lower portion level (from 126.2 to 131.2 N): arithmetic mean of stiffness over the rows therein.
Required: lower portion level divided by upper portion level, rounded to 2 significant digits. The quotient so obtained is 0.55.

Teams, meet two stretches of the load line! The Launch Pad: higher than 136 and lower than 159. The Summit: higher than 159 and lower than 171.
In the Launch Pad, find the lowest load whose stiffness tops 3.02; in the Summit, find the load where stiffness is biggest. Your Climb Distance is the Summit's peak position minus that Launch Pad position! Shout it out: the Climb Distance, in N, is 22.5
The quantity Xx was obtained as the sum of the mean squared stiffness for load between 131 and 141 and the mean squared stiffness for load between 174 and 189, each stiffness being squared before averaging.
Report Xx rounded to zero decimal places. 16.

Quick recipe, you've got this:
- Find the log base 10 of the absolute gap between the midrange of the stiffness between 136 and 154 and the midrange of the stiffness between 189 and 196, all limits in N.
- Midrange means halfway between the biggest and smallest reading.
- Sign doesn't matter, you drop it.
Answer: -0.6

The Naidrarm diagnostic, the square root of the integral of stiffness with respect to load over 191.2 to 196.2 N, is 4.2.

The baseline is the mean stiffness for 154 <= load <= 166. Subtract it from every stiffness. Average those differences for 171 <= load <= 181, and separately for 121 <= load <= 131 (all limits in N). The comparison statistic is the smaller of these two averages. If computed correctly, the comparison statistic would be -1.41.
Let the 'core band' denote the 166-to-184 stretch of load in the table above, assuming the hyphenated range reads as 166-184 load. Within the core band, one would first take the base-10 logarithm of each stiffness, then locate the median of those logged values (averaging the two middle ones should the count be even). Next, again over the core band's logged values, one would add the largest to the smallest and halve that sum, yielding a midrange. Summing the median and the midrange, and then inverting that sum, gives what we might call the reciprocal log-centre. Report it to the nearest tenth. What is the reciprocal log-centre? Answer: 1.4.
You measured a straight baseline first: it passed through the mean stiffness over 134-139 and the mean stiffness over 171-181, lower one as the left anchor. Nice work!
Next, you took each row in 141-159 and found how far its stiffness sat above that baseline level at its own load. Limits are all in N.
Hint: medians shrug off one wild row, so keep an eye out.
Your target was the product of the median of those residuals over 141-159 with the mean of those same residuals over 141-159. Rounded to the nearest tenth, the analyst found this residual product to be 0.6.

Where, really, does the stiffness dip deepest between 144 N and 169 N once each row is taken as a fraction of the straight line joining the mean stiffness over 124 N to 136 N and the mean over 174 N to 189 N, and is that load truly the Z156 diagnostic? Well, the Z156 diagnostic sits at 167.5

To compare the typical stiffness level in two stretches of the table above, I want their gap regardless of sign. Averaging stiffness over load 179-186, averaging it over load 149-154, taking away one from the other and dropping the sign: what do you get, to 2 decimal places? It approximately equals 1.20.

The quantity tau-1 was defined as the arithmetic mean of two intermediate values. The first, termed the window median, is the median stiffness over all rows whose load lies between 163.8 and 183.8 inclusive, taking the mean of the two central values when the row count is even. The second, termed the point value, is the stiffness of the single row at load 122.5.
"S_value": 2.1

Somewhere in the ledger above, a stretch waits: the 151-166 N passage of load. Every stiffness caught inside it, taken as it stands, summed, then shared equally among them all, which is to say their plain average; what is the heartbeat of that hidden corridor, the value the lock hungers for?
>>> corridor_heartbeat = 3.4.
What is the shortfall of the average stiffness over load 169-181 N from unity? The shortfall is -1.21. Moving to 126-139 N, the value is -1.64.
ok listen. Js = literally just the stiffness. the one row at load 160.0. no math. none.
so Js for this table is 3.409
